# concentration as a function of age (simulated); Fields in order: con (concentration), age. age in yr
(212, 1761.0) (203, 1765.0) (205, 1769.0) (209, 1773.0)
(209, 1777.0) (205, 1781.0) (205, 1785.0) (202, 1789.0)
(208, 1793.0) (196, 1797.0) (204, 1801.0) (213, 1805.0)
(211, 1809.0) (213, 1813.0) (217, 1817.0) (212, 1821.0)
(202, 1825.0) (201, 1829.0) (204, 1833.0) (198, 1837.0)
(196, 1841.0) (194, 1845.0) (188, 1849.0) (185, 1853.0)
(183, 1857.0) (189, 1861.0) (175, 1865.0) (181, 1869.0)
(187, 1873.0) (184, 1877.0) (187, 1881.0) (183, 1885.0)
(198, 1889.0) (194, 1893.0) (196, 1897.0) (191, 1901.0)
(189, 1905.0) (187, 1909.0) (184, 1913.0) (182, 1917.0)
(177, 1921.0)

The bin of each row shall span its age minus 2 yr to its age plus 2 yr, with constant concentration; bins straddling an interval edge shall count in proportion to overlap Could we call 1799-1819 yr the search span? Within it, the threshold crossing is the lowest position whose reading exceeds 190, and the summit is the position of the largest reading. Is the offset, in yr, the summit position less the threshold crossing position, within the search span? 16 yr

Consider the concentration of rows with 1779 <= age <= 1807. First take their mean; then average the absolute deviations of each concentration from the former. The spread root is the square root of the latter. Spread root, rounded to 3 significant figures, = 1.86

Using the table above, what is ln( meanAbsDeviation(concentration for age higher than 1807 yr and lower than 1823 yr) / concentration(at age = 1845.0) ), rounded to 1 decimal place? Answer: -4.6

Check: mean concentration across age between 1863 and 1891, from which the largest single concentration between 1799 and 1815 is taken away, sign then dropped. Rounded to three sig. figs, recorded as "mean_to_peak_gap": 28.0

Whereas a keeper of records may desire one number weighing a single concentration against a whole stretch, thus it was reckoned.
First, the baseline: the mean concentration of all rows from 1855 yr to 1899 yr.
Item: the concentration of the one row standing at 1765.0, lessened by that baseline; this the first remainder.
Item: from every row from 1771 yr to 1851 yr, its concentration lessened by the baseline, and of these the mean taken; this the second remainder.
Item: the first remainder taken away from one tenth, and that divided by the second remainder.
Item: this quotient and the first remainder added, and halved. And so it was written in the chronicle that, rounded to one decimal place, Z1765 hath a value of 7.5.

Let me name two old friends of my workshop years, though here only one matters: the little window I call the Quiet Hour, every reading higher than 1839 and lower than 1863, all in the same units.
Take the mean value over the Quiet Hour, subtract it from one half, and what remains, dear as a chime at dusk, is -189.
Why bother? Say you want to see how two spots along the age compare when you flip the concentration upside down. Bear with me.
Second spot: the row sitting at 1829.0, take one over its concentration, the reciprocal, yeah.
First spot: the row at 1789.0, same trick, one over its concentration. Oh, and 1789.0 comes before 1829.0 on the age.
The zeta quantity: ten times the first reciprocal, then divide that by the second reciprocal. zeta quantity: 9.95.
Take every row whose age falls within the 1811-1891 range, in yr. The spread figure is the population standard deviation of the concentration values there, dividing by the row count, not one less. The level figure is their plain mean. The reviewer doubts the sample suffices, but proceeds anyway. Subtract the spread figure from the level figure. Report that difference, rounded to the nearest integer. 183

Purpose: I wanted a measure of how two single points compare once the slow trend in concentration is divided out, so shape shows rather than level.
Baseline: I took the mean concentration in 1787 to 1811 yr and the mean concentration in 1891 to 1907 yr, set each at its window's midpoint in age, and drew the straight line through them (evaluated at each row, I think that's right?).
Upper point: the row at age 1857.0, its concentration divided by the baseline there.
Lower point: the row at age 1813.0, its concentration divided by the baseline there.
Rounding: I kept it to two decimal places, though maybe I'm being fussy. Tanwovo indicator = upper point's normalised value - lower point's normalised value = -0.12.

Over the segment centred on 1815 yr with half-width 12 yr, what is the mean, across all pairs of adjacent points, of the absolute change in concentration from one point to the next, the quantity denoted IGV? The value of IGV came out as 4.60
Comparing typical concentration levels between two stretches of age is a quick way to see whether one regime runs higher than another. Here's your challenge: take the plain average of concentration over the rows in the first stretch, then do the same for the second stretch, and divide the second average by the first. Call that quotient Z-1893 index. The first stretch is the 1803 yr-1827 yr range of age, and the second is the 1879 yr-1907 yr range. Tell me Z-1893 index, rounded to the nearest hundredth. 0.90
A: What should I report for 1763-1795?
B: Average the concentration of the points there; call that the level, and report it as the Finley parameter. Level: 206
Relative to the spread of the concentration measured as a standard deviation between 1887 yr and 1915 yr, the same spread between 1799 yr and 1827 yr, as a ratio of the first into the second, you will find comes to 1.1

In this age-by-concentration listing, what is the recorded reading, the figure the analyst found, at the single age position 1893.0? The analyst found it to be 194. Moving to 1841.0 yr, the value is 196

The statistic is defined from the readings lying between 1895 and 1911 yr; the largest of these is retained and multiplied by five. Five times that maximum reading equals 980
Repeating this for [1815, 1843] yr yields 1085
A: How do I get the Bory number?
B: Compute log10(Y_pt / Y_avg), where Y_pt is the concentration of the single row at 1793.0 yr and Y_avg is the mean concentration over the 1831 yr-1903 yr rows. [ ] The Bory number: 0.040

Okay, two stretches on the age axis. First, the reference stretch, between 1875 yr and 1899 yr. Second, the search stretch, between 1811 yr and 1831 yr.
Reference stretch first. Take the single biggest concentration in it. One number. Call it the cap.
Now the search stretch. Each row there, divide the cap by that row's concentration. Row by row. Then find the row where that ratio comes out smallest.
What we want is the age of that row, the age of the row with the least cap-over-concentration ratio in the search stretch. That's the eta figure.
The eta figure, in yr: 1817.0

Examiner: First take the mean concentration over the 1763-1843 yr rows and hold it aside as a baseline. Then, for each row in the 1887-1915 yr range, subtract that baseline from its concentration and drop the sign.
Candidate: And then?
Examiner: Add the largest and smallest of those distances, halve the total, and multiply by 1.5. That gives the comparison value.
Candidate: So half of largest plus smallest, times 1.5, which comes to 22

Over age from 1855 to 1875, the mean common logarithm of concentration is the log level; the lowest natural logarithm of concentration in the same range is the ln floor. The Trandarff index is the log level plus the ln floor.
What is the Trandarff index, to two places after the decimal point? 7.43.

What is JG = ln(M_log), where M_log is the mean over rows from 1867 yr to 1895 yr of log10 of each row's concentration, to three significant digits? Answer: 0.821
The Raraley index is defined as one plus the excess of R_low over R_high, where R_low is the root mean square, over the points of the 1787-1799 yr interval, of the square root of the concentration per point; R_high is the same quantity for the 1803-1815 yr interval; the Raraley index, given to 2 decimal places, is 0.64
